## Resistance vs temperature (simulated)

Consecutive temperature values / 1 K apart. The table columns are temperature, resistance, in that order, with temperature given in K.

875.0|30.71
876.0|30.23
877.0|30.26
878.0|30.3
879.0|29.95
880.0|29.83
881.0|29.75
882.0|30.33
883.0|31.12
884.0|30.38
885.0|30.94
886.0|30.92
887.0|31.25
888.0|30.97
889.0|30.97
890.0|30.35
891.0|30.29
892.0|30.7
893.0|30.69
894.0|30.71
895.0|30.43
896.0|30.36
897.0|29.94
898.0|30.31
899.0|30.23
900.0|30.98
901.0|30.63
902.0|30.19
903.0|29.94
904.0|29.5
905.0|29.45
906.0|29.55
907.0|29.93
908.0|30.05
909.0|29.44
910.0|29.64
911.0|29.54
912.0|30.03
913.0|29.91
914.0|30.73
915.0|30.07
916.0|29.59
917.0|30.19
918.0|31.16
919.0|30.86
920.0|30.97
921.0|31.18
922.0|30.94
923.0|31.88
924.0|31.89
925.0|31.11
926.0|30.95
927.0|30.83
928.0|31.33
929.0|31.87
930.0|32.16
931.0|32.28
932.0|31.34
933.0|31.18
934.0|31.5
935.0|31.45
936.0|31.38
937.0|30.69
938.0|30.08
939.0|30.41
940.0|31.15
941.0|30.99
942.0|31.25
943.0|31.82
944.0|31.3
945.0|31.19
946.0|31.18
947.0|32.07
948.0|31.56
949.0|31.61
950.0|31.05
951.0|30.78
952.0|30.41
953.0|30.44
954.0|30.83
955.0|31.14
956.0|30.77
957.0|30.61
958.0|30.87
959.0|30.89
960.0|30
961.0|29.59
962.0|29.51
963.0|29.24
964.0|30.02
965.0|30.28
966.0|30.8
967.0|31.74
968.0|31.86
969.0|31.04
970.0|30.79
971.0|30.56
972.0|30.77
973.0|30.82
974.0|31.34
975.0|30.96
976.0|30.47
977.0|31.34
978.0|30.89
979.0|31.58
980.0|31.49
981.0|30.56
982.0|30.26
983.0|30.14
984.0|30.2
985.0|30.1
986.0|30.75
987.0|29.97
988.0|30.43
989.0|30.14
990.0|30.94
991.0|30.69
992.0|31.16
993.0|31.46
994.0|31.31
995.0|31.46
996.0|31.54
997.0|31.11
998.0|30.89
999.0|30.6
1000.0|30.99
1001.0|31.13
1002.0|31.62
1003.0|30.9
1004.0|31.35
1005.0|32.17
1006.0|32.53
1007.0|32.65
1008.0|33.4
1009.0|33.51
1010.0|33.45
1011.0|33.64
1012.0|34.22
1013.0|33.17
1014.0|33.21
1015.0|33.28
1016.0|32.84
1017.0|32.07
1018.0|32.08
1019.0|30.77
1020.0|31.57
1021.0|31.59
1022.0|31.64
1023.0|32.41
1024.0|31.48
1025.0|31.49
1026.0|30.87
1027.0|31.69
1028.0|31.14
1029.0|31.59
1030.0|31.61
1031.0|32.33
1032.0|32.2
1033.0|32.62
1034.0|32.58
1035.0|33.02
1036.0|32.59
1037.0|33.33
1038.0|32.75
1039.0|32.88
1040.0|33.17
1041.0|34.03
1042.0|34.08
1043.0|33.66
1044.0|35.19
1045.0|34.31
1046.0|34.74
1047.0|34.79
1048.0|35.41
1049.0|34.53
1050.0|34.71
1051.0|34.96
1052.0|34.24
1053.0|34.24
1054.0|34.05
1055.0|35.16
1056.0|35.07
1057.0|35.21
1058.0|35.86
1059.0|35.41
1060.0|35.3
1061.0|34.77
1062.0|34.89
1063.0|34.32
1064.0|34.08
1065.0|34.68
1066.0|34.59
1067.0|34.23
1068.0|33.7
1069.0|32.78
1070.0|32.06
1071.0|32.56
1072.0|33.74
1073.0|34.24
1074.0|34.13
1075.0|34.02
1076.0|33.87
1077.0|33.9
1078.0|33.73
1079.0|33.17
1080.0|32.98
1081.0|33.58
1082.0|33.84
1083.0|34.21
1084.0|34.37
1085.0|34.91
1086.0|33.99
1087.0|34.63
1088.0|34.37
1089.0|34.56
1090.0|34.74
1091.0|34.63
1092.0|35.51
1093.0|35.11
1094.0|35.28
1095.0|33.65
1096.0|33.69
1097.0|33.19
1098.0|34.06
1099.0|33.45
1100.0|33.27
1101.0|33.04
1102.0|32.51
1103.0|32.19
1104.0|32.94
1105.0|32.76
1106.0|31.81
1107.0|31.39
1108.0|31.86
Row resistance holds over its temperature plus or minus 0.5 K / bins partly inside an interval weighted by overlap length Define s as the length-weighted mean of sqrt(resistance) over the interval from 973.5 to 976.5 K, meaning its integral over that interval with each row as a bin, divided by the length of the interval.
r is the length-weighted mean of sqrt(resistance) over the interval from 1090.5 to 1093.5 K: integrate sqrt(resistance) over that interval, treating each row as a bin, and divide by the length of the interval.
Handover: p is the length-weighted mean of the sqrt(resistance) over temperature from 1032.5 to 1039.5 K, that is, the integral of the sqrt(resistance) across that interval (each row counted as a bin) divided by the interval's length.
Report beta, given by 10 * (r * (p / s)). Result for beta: 61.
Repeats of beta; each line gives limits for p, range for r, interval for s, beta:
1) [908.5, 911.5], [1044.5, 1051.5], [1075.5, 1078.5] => 55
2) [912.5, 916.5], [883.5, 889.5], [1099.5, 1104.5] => 53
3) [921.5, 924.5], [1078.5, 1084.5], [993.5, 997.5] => 58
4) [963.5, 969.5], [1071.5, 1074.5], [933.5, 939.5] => 58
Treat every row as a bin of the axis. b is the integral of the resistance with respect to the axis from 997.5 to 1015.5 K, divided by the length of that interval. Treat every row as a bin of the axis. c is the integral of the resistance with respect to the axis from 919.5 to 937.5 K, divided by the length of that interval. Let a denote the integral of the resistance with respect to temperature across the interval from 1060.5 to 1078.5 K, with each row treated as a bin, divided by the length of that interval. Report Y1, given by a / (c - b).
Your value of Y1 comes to -34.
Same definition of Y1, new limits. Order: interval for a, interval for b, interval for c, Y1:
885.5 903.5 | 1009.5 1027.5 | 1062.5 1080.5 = 22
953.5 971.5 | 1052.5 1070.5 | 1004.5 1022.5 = -17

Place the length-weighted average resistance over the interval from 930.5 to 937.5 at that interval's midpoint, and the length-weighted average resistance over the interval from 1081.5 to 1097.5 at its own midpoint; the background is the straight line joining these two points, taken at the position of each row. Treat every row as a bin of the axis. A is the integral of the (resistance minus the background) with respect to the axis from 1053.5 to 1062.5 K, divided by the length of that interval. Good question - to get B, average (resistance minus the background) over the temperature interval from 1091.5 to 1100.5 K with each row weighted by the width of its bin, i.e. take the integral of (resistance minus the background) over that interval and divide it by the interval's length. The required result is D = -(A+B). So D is -0.9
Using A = 1.27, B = -0.4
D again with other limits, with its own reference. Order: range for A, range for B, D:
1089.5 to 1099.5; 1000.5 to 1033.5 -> 1.0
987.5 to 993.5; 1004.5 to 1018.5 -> 1.6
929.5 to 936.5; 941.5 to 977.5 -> 0.8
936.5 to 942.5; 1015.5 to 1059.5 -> 0.9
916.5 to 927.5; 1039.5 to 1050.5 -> -0.8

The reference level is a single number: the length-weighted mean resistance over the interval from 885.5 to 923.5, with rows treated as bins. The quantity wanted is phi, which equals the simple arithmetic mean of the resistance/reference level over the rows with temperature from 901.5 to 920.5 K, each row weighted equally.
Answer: 0.99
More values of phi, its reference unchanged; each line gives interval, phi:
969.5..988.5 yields 1.01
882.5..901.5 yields 1.01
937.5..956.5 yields 1.02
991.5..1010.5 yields 1.05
